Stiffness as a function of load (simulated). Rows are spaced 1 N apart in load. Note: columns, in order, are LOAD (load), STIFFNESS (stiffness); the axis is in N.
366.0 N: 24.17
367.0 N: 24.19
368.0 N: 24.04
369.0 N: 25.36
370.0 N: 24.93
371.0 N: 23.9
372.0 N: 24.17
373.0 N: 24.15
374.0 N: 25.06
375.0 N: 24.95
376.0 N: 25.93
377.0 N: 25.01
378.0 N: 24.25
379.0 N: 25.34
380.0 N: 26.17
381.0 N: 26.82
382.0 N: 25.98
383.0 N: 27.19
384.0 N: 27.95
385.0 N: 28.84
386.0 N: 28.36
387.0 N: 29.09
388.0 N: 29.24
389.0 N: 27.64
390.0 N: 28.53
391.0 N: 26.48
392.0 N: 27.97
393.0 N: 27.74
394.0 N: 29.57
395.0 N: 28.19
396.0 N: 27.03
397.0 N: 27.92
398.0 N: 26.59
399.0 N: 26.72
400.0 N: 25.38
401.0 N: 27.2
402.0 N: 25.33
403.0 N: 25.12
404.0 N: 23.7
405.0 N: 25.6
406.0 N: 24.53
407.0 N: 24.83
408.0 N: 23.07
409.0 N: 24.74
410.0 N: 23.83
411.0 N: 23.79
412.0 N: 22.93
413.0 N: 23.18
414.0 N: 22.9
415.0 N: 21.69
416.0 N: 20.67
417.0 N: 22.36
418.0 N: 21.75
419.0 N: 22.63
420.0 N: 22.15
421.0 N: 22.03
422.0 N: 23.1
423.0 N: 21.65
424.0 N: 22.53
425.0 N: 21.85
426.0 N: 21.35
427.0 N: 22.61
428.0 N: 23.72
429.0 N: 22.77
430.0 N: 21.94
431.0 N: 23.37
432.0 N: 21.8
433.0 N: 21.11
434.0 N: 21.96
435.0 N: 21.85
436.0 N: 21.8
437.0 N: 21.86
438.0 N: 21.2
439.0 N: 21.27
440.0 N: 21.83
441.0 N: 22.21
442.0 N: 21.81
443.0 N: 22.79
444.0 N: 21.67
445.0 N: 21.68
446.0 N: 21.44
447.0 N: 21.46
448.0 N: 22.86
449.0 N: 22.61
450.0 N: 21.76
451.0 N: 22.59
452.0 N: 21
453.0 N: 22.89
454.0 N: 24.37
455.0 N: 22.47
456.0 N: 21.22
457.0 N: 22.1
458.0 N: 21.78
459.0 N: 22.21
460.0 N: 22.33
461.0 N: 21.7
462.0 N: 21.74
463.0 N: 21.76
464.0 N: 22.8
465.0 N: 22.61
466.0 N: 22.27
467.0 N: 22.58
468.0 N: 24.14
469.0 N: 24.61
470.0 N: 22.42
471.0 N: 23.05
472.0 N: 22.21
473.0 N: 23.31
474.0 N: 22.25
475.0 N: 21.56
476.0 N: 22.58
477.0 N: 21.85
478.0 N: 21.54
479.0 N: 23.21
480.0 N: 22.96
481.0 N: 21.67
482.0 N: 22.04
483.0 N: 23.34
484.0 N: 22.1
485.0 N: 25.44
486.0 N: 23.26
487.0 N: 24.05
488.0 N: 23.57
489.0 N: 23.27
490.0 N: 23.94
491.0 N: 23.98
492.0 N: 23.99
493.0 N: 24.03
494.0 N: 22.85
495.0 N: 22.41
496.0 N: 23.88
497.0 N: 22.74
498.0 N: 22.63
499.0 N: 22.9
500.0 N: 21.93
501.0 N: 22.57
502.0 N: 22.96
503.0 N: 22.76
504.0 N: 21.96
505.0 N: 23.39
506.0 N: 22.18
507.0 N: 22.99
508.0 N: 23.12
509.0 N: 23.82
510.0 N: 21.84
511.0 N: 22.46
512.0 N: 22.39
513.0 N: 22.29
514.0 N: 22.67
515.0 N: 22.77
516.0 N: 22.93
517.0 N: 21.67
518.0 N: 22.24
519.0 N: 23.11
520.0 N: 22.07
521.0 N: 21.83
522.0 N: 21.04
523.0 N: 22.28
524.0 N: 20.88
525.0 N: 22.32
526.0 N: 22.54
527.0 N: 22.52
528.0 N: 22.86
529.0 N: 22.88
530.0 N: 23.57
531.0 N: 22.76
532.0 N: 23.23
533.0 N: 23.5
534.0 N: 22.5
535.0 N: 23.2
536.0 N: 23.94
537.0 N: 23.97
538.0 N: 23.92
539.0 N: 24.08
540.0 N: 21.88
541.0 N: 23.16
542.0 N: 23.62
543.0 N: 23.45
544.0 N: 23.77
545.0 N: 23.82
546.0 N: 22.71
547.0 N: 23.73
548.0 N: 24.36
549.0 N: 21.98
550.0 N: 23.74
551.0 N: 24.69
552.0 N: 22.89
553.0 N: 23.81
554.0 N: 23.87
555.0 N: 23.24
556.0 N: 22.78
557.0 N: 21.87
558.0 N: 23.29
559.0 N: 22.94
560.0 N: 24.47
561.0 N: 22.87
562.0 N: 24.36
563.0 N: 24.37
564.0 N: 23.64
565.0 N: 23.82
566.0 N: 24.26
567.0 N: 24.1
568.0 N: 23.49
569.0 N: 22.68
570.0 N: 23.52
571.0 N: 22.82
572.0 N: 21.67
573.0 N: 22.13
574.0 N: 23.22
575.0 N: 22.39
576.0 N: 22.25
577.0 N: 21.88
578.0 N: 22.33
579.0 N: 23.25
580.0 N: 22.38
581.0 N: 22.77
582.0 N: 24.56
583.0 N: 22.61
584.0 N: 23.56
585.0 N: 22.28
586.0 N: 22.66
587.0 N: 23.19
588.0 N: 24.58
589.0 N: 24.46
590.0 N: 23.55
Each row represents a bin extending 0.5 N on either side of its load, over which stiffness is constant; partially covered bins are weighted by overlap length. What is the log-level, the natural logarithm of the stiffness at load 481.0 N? 3.08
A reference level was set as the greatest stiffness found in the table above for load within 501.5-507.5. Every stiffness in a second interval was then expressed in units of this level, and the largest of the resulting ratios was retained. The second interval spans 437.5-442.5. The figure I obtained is 0.95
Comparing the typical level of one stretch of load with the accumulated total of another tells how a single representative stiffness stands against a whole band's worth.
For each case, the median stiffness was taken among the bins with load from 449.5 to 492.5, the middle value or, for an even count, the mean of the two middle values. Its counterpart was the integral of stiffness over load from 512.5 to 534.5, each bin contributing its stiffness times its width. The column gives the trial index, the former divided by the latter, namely 0.046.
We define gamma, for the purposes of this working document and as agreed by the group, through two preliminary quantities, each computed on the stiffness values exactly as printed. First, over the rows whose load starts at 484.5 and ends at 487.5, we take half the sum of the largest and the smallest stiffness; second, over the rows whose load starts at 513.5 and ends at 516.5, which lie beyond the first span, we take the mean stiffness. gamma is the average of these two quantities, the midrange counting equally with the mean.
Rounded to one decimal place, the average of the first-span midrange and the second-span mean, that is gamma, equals 23.6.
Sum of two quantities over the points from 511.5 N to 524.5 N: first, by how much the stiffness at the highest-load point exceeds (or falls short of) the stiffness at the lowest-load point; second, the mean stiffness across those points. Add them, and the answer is 20.7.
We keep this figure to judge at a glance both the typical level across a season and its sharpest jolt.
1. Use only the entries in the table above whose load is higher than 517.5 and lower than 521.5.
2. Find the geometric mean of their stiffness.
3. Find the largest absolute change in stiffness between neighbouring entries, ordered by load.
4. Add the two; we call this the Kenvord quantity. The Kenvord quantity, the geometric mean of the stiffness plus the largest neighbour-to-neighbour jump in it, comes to 23.3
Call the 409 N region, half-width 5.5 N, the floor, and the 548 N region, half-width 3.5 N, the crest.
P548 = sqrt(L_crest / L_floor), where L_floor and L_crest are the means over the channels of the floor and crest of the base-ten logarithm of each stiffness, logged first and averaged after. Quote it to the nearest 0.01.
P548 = 1.00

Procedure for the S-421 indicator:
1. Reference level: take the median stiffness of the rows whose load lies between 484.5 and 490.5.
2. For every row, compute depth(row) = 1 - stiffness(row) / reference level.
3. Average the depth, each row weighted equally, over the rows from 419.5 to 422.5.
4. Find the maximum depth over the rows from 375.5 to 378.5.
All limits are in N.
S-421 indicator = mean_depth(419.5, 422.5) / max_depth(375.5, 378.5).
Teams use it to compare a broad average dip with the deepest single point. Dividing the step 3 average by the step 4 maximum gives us -2.7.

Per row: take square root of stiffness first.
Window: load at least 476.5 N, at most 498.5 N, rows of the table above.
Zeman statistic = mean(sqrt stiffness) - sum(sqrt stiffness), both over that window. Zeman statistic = -101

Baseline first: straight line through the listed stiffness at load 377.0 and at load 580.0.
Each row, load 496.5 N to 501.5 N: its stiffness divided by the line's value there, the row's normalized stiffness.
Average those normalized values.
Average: 0.96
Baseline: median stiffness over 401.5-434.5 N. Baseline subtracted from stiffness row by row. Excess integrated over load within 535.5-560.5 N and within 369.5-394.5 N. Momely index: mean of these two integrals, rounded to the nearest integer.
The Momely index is 56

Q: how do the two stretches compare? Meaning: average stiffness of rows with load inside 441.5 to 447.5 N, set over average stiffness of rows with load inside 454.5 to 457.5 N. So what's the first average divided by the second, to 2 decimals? 0.99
